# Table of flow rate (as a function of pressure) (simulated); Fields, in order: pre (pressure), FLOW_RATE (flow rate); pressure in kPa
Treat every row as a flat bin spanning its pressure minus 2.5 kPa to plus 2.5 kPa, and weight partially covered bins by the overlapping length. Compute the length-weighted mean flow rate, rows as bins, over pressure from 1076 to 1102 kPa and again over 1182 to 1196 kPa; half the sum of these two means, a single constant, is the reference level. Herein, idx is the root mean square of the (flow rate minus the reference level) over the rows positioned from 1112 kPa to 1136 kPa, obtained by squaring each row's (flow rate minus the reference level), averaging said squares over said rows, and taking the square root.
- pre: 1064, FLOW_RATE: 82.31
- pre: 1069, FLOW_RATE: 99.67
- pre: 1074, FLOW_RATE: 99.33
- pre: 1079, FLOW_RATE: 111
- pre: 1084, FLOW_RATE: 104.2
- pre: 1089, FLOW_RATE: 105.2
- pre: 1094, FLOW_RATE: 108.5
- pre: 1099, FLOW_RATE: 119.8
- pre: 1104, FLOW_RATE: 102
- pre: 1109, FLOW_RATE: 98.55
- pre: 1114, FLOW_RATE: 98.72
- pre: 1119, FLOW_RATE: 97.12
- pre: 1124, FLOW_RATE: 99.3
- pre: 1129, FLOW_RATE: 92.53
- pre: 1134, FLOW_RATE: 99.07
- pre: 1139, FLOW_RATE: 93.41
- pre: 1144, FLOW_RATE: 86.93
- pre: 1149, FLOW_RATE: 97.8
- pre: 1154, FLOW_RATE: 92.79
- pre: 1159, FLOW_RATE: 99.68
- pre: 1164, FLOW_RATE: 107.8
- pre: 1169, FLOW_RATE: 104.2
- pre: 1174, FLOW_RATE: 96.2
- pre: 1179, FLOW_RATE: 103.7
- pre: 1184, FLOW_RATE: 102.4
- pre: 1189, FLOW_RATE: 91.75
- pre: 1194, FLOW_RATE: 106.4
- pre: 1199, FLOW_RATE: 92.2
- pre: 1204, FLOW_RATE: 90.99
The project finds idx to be 7.7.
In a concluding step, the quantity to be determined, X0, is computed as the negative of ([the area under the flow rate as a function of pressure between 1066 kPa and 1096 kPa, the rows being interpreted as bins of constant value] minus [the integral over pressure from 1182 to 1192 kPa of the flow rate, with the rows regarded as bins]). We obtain -2154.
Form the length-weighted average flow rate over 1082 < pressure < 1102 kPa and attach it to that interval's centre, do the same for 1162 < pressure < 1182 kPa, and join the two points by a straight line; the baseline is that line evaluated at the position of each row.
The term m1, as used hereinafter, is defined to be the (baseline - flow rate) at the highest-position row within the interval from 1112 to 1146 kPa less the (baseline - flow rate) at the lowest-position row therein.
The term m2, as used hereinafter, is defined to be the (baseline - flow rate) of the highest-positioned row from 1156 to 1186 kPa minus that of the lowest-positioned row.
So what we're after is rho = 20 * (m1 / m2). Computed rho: -39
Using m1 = 9.3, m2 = -5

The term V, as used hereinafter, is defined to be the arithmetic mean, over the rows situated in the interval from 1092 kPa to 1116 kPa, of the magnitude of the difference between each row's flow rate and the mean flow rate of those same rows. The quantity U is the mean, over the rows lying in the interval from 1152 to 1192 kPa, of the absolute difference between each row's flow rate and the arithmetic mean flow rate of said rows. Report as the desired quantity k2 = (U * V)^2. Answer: 1059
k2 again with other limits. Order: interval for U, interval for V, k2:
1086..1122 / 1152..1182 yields 709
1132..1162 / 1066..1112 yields 406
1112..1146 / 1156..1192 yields 248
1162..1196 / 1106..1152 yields 219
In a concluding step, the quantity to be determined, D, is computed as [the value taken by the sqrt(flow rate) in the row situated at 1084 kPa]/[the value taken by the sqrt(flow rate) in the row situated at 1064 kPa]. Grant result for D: 1.13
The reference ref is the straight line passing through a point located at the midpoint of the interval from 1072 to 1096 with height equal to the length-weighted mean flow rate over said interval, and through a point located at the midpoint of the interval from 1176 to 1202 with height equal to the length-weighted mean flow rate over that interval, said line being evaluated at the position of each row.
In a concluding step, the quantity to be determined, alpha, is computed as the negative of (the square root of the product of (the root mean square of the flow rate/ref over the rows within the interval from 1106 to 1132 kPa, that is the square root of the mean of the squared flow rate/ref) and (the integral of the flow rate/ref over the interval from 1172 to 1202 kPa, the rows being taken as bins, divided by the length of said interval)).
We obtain -0.97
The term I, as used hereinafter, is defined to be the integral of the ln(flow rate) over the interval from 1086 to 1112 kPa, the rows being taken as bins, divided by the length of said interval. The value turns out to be 4.67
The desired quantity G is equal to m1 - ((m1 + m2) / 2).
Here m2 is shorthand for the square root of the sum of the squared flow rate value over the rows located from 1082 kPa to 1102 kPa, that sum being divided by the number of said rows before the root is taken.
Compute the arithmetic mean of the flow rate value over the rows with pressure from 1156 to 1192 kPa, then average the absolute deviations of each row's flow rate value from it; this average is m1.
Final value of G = -52.7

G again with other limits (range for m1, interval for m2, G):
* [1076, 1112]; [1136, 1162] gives -44.5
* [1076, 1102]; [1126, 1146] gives -44.3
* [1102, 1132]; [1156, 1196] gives -49.8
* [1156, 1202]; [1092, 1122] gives -49.8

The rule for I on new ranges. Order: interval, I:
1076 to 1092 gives 4.67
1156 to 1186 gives 4.63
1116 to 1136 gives 4.57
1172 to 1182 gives 4.61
